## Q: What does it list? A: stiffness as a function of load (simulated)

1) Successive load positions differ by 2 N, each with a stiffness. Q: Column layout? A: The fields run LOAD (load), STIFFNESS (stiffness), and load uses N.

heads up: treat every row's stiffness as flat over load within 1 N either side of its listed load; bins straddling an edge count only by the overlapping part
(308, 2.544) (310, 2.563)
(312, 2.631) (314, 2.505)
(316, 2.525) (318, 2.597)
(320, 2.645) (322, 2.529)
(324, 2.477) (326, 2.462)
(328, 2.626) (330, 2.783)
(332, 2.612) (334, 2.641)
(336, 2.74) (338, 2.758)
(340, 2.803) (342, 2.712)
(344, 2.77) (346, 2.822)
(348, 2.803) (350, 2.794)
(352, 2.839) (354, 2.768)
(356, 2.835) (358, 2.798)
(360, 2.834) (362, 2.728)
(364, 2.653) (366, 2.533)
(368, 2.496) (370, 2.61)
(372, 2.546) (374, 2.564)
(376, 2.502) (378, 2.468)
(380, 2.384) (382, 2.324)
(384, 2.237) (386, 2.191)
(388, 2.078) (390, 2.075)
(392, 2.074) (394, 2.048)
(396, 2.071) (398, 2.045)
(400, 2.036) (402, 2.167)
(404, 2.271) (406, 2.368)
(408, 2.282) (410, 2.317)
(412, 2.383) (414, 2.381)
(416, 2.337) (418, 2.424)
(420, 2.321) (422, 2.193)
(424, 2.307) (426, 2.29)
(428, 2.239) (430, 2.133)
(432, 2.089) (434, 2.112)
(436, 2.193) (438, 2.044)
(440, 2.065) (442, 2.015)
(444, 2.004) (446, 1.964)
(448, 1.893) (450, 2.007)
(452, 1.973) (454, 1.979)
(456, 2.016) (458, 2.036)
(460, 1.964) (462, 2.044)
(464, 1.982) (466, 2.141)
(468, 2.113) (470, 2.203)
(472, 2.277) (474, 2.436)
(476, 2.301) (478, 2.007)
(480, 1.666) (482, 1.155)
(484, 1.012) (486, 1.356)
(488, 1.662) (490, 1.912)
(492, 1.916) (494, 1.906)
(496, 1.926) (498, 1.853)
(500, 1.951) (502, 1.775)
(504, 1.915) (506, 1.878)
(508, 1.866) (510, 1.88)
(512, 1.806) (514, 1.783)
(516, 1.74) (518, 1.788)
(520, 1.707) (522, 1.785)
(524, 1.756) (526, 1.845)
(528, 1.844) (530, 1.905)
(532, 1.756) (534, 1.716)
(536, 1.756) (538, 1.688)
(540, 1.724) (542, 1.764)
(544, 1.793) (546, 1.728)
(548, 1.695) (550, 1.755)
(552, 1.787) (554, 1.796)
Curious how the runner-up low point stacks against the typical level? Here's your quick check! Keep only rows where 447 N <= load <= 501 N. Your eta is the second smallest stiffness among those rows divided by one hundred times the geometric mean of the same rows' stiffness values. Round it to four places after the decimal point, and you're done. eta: 0.0061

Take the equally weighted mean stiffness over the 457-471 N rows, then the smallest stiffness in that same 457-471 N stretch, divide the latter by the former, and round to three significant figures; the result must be 0.949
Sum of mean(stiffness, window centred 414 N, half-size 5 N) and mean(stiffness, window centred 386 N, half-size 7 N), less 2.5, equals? 2.1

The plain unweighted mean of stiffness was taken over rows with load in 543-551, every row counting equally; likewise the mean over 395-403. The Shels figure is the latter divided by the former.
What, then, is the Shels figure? 1.2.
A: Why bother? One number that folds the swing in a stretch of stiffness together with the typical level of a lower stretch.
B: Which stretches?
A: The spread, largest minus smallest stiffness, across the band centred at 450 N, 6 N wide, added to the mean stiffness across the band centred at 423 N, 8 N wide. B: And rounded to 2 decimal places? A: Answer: 2.39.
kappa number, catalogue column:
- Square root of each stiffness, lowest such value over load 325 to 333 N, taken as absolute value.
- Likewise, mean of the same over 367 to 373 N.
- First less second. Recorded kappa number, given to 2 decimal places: -0.03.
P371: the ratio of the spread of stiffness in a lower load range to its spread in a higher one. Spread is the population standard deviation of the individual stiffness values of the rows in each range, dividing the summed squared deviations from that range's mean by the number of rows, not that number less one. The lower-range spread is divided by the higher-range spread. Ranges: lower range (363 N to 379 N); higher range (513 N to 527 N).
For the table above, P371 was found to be 1.4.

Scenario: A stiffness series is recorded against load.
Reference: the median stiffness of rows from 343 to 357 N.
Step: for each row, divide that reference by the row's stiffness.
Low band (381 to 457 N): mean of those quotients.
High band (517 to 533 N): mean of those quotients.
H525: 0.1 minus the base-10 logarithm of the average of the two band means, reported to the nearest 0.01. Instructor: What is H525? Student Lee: -0.06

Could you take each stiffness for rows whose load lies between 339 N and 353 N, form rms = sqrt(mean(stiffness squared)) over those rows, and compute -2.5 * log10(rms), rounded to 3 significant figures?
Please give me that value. -1.11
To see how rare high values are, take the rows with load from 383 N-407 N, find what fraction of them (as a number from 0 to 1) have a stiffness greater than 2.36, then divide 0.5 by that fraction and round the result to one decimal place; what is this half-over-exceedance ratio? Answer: 6.0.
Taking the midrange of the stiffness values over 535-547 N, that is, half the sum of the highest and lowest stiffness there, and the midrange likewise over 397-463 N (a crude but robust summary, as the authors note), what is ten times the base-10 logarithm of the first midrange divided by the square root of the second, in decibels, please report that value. 0.74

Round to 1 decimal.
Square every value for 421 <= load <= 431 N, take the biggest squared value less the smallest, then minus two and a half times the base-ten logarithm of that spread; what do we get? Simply 0.3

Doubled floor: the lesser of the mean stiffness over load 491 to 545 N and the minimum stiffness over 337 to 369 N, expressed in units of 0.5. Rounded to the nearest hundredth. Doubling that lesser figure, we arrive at 3.63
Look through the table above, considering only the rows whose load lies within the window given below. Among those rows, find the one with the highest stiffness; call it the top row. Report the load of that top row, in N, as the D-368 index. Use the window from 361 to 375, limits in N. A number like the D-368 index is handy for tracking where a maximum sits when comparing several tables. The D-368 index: 362 N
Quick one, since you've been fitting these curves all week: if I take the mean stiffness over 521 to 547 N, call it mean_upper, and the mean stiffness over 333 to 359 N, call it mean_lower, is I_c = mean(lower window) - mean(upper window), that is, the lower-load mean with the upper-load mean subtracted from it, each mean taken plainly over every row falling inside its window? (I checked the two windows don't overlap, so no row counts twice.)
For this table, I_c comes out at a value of 1.0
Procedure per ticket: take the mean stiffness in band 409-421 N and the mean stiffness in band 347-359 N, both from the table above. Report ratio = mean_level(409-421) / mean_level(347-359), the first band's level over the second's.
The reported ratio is 0.84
